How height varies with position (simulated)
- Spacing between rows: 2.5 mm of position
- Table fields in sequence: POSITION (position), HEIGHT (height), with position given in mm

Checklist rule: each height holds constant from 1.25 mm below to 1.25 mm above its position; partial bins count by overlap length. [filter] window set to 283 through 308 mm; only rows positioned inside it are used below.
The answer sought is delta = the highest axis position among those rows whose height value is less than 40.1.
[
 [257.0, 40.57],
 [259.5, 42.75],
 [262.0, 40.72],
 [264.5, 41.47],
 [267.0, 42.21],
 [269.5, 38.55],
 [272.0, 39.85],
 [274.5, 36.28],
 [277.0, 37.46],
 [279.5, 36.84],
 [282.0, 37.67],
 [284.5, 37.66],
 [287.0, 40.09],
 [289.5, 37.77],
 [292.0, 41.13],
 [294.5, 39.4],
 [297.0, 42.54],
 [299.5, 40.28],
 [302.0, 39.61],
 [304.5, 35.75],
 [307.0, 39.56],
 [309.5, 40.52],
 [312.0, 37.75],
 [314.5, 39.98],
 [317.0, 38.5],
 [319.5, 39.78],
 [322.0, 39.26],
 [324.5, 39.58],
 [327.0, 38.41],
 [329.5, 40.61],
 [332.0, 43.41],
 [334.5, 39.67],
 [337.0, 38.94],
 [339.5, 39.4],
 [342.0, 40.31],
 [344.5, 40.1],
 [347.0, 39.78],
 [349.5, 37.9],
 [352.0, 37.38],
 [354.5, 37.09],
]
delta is 307.0 mm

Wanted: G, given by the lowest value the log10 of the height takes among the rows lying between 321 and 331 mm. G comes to 1.58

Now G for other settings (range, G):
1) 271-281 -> 1.56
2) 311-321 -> 1.58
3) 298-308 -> 1.55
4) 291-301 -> 1.60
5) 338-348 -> 1.60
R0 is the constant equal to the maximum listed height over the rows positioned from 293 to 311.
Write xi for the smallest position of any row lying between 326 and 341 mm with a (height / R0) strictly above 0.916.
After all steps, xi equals 329.5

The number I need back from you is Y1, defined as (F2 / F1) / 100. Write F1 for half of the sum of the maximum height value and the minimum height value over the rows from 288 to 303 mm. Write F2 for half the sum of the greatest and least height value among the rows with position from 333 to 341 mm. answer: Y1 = 0.0098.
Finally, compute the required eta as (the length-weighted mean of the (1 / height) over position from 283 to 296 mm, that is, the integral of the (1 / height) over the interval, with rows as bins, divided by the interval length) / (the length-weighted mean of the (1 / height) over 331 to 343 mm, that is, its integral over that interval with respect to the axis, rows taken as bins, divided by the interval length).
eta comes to 1.03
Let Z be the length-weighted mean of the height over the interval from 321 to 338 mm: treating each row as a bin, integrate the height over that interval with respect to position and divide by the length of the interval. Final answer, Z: 40.0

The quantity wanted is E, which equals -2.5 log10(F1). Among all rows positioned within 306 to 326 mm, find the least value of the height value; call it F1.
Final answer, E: -3.94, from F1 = 37.75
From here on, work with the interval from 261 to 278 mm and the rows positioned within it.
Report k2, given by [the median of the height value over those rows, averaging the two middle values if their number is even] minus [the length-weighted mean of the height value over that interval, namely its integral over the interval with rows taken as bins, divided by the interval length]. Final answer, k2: 0.3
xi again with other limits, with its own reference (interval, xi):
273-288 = 287.0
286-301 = 287.0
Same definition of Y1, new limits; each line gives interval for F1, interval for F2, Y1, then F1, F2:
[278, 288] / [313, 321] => 0.0102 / 38.5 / 39.2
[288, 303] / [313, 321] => 0.0098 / 40.2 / 39.2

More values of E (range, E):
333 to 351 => -3.95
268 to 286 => -3.90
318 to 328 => -3.96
